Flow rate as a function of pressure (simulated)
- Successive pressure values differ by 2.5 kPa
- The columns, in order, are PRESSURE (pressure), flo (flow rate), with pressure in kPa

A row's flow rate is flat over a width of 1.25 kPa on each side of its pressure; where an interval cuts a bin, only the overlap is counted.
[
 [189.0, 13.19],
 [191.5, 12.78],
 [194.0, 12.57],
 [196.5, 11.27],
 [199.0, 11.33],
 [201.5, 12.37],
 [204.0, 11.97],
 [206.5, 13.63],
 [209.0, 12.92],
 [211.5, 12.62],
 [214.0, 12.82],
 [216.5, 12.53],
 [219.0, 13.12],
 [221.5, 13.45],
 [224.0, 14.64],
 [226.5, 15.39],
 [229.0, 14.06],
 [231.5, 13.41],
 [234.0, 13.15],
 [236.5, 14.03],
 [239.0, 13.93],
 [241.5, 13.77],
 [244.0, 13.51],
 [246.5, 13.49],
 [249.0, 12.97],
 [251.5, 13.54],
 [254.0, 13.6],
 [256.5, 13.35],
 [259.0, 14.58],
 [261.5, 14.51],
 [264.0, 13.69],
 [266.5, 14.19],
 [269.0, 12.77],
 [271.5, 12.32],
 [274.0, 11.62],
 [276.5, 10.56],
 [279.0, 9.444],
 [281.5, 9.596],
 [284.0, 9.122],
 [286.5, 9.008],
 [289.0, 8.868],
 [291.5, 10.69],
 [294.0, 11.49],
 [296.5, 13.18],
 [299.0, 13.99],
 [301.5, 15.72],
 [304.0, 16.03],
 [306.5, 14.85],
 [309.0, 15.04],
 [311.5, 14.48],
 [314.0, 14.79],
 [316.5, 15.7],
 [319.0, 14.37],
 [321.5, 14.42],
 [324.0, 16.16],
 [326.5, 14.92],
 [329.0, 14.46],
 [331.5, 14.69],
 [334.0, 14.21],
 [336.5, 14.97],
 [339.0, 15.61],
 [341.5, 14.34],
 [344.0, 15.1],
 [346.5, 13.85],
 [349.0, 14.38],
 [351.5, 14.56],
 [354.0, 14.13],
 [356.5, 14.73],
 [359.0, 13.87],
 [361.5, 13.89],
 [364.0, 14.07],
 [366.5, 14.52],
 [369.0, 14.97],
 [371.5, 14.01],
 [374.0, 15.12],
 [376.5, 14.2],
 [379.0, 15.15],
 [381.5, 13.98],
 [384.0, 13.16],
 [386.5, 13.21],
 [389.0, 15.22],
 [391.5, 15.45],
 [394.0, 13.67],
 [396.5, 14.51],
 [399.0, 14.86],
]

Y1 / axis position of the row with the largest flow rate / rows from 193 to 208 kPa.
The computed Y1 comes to 206.5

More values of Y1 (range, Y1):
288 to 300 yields 299.0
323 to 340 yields 324.0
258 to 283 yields 259.0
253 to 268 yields 259.0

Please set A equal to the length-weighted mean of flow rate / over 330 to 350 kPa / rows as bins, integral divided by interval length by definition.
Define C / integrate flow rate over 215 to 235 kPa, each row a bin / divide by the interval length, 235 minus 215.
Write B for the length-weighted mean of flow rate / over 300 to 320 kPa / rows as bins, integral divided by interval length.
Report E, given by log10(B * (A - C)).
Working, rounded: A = 14.64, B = 15.1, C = 13.7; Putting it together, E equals 1.15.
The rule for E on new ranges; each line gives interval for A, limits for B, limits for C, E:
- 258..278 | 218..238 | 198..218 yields 0.77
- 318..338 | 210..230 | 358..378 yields 0.78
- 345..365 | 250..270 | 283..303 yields 1.55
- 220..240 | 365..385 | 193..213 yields 1.38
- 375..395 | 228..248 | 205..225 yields 1.17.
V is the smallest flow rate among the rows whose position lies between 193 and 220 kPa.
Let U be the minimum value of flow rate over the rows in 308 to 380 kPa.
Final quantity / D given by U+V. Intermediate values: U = 13.85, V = 11.27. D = 25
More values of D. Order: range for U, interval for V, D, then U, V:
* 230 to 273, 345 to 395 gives 25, 12.32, 13.16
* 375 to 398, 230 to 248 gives 26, 13.16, 13.15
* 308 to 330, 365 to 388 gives 28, 14.37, 13.16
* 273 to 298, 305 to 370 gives 23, 8.868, 13.85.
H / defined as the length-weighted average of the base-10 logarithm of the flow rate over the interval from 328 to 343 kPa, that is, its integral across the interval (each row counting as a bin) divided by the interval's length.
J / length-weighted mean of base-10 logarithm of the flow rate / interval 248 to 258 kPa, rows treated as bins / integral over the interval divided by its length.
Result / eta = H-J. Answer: 0.04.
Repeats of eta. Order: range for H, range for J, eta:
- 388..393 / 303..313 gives 0.01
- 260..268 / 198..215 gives 0.05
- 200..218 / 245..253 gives -0.02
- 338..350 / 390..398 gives 0.00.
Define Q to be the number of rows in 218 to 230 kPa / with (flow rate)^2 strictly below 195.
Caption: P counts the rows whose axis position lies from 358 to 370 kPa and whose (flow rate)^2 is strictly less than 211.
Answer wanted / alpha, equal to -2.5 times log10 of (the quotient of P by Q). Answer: -0.8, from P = 4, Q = 2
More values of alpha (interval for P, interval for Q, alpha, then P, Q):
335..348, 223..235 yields 0.0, 2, 2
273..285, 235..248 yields -0.2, 5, 4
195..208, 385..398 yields -1.0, 5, 2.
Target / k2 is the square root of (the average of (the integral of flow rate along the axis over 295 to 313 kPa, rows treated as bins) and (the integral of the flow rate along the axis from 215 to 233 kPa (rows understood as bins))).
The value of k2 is 16.0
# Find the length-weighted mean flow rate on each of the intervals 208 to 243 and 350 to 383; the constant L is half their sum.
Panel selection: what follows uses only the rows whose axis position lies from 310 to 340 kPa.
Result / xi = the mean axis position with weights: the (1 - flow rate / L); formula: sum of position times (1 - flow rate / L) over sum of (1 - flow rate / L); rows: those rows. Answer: 325.7 kPa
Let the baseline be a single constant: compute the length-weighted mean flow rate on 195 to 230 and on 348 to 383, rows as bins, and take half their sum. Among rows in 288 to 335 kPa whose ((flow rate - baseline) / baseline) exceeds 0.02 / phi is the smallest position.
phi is 299.0 kPa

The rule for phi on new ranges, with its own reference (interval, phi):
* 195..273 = 224.0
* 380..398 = 381.5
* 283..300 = 299.0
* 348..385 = 349.0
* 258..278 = 259.0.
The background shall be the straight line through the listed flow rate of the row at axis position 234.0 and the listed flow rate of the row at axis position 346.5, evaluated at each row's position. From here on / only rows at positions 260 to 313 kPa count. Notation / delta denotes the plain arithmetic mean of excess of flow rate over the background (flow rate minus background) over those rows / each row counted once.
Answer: -1.0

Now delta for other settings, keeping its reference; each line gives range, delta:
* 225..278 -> 0.2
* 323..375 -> 0.7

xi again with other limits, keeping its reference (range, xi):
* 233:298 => 280.1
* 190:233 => 202.2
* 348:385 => 364.5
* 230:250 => 241.3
